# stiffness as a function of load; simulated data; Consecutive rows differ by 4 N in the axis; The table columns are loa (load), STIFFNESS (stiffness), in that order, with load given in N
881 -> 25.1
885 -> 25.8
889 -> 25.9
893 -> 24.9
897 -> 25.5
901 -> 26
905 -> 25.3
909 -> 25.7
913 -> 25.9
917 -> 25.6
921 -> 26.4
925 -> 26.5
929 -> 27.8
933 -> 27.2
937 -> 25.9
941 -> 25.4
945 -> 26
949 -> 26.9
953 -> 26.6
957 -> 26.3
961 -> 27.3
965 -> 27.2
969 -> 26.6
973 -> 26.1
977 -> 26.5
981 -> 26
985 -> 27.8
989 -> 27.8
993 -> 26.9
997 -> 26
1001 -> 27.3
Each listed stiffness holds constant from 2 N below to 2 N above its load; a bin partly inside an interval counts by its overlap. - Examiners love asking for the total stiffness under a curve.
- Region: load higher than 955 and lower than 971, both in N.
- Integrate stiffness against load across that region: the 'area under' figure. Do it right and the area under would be 430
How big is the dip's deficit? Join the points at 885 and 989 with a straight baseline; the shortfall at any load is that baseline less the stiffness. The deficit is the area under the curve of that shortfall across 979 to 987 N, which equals 6.3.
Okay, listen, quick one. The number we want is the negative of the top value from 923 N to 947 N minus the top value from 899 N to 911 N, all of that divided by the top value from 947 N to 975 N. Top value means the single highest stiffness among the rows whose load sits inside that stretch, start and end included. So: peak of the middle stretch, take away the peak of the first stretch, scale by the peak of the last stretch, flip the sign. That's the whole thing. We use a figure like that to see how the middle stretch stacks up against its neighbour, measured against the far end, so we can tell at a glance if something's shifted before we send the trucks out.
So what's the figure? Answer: -0.066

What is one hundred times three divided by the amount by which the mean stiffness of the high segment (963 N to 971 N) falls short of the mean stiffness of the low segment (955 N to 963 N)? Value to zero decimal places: -3000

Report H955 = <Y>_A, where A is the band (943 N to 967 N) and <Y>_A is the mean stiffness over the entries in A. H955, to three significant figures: 26.7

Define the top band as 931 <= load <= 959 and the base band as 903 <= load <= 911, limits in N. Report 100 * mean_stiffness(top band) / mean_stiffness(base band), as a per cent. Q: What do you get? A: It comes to 103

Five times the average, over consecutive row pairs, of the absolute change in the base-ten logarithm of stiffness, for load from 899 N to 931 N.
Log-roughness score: 0.0449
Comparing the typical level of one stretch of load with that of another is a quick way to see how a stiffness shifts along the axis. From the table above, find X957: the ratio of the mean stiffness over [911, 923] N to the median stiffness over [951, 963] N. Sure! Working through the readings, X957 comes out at 0.98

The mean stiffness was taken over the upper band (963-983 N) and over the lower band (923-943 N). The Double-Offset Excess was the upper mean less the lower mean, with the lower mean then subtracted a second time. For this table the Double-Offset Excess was -26.6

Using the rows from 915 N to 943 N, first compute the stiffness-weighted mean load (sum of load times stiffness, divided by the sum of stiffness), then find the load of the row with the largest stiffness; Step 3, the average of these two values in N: 929.0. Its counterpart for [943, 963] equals 957.0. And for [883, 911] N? 899.0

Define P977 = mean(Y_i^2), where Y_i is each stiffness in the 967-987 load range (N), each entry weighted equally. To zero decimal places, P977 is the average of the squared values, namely 708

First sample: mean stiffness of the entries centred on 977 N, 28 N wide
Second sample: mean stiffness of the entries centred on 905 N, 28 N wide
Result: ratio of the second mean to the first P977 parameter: 0.952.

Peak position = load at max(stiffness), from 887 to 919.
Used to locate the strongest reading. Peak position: 901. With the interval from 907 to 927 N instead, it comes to 925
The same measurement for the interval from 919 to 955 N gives 929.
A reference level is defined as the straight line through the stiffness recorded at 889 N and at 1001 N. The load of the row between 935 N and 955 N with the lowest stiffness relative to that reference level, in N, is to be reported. 941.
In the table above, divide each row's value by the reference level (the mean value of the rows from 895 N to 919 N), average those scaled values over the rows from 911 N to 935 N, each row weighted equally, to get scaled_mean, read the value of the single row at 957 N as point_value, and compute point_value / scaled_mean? 25.4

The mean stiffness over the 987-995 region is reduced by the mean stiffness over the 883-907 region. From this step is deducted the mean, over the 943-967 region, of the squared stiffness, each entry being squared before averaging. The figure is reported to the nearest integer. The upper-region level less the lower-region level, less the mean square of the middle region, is -712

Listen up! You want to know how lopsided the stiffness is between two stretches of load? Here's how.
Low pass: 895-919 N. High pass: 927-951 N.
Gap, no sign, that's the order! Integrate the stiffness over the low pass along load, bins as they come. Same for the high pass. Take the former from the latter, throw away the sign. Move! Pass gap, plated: 21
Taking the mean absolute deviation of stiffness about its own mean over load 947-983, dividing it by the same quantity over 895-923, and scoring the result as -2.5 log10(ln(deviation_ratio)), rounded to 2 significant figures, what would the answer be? 1.7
